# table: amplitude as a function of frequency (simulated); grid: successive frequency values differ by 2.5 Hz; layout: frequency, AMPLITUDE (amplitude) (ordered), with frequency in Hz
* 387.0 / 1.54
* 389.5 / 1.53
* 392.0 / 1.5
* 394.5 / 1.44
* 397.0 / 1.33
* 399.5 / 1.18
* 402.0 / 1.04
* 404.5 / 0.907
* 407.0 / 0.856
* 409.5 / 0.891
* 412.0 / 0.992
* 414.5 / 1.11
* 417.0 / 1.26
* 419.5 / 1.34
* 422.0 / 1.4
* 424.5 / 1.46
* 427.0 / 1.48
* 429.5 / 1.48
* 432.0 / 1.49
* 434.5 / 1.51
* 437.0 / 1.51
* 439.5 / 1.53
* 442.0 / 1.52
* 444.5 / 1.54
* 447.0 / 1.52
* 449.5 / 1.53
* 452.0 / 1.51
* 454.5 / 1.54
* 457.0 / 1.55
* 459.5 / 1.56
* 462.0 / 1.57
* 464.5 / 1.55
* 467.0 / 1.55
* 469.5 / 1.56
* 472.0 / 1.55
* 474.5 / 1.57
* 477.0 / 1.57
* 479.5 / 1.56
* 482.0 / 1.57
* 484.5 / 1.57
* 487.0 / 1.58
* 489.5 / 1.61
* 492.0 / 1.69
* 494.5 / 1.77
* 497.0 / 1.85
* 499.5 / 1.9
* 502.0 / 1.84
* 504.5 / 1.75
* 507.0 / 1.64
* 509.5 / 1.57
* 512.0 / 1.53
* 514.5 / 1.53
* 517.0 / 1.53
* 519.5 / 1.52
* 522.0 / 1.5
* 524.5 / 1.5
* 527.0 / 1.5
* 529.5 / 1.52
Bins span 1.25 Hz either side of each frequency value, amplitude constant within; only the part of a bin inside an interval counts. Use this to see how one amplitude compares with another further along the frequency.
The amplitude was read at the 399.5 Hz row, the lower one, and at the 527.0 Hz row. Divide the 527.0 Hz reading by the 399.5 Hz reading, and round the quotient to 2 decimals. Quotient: 1.27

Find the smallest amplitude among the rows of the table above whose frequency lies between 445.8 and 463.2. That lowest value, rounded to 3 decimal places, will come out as 1.510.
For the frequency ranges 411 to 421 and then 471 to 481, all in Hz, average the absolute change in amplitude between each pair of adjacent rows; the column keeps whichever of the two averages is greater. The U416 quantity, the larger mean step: 0.12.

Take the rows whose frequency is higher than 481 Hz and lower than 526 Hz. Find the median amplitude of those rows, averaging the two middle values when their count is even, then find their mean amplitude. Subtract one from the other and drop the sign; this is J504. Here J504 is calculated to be 0.061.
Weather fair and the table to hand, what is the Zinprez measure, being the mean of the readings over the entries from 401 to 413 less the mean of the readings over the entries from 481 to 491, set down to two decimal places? -0.65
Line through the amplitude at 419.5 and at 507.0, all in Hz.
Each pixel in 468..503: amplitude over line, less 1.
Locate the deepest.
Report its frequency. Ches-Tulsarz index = 484.5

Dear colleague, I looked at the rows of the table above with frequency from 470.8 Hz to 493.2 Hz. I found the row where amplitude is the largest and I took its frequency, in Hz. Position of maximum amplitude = 492.0 Hz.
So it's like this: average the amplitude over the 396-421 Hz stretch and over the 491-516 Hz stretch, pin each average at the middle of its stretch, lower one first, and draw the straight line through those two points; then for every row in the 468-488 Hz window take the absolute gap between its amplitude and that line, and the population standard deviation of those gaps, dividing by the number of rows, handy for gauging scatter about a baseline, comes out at 0.023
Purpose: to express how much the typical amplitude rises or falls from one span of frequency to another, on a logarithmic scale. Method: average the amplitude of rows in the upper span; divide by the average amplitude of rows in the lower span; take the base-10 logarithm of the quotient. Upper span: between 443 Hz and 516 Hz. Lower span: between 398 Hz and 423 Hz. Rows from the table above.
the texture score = 0.17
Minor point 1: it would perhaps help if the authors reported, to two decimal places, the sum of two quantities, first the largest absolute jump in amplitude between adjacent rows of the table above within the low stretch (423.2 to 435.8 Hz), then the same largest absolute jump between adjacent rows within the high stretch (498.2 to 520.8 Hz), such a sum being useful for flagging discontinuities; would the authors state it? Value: 0.13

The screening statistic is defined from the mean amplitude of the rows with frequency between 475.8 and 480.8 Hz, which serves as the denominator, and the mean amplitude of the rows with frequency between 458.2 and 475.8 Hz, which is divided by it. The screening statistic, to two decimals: 1.00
